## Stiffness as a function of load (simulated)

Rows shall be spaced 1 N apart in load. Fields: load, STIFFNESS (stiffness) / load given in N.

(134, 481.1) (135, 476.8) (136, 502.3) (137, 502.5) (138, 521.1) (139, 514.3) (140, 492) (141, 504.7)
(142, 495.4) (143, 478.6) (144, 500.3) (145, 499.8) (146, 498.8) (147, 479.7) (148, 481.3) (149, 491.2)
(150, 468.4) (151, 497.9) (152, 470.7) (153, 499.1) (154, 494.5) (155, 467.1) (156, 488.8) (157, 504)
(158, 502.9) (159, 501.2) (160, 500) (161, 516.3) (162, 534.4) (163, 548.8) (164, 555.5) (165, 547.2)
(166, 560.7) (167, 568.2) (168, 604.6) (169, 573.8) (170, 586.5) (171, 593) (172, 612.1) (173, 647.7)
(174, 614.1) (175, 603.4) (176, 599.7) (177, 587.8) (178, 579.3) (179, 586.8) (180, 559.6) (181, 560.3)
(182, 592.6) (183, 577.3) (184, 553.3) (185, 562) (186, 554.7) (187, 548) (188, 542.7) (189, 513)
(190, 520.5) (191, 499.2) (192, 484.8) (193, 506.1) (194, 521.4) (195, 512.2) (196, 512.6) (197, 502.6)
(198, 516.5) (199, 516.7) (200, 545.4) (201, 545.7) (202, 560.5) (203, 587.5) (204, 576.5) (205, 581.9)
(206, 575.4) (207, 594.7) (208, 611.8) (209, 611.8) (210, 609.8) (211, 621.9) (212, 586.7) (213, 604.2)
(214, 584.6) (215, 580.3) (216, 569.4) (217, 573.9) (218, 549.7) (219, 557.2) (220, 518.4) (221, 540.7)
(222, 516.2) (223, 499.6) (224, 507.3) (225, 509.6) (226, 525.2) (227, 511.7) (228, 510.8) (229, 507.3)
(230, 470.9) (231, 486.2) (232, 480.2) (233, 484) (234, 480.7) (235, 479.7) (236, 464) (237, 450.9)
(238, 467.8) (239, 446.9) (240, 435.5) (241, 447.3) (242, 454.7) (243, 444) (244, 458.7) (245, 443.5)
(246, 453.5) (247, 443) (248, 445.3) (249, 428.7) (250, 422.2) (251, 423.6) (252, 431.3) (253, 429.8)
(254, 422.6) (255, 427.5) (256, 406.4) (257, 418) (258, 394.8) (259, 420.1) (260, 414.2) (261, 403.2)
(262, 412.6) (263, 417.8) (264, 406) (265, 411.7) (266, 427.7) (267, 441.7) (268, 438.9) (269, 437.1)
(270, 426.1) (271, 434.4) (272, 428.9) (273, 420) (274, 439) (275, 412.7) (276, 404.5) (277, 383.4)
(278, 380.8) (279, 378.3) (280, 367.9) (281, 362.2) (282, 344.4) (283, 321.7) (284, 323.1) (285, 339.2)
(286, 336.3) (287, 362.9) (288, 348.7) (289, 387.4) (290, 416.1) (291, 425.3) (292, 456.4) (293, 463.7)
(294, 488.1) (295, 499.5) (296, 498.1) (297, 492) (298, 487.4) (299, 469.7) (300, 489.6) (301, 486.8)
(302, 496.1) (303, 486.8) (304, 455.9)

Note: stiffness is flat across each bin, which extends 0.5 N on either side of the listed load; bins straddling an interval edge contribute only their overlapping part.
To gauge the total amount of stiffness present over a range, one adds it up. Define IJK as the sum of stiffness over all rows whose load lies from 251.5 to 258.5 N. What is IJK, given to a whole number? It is 2930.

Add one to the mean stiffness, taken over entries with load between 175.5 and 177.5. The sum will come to 595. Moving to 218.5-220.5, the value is 539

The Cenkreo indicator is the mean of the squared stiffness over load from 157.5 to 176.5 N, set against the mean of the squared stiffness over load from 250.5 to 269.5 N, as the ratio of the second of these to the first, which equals 0.55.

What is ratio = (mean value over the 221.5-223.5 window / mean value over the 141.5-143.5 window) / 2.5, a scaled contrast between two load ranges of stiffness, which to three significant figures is 0.417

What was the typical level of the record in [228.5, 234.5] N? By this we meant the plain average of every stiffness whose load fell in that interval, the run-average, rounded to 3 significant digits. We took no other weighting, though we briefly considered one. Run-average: 485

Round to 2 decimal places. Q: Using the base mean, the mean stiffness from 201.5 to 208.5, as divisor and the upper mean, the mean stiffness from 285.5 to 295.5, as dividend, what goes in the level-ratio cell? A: 0.72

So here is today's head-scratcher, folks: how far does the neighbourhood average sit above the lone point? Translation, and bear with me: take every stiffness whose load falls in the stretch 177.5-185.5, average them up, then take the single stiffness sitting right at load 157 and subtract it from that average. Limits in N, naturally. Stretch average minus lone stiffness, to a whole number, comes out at 67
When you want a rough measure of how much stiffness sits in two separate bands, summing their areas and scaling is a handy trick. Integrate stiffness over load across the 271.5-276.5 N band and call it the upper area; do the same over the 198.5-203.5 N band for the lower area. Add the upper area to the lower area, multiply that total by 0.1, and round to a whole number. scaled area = 486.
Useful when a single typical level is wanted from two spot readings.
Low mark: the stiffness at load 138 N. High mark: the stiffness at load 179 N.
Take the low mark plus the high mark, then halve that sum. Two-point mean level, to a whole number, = 554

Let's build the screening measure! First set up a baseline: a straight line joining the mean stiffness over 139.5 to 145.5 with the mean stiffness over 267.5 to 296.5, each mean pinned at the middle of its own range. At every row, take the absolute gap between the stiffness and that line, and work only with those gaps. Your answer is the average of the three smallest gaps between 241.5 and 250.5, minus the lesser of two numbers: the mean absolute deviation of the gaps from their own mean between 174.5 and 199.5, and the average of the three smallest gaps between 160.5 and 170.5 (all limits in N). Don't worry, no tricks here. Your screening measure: -20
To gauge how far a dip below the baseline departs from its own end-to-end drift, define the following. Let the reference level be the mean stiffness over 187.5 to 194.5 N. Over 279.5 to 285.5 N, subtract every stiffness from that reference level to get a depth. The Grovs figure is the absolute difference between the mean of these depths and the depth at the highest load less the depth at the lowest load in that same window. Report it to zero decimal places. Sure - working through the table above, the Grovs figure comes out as 141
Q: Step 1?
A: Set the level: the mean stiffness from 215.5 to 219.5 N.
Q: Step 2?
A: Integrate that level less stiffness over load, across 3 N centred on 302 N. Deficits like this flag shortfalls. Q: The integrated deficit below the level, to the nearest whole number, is 218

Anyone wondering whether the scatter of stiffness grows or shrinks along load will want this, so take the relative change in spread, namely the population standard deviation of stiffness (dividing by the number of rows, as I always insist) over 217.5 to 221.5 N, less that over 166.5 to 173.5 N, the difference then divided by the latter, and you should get -0.42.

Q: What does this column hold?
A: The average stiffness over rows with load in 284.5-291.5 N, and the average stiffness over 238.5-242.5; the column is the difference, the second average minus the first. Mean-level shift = 72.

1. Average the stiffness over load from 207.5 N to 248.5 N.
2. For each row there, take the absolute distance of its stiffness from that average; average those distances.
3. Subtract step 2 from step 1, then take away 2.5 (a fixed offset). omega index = 460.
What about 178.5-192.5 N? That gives 519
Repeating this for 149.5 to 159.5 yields 474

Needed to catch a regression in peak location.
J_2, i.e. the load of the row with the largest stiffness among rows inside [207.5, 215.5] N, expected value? 211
